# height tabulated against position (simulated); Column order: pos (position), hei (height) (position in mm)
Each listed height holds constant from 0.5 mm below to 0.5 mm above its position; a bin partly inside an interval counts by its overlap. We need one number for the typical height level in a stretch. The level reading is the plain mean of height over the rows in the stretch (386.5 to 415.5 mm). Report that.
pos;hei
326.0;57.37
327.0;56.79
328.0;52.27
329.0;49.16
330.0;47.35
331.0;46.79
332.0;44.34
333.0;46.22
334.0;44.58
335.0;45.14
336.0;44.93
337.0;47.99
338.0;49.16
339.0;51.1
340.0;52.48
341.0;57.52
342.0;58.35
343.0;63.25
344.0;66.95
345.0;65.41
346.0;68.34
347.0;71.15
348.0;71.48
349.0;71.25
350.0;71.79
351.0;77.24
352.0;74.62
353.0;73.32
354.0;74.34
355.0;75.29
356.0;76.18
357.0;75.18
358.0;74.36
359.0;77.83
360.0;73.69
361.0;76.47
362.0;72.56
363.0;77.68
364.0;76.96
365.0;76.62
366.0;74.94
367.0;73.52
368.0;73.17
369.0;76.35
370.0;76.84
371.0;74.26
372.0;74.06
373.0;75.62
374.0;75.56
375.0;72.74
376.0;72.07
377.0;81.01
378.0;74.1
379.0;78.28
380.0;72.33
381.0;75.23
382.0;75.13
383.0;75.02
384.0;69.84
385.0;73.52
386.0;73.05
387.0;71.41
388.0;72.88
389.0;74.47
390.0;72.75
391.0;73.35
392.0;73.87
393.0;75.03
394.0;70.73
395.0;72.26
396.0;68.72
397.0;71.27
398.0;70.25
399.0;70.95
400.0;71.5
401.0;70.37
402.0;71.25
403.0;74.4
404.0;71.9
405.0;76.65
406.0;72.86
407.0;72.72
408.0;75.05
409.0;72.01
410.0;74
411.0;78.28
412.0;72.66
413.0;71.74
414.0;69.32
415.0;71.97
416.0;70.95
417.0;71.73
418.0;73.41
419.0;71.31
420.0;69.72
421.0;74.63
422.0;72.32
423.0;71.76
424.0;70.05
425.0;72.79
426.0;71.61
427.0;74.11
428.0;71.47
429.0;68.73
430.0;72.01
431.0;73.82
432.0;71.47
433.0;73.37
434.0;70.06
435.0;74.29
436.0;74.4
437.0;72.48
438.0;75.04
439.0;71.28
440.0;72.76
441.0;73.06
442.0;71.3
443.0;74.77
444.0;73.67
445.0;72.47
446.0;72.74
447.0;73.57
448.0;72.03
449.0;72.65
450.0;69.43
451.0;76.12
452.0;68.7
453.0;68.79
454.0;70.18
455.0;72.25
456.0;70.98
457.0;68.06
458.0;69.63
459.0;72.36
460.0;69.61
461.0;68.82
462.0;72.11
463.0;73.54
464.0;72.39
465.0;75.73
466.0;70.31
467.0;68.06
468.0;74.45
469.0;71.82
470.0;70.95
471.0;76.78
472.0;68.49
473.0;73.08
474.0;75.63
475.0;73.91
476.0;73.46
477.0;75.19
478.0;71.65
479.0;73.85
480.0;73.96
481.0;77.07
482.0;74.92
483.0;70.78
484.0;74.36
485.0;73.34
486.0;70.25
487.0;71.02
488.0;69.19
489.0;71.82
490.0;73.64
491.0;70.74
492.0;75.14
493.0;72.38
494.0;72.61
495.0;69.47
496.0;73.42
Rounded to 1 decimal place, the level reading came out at 72.6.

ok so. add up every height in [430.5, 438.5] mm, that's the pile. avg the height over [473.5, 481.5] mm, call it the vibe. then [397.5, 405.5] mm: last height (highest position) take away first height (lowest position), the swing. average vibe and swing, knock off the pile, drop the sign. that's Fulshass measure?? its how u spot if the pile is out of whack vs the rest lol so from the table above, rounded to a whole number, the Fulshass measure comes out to 545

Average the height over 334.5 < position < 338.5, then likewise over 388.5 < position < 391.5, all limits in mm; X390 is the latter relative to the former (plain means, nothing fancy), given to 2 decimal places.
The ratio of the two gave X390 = 1.57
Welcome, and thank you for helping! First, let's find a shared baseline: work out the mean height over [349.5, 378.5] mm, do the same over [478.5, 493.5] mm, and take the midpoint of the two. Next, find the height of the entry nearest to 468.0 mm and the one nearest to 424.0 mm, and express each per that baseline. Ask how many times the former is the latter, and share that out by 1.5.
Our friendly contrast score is 0.71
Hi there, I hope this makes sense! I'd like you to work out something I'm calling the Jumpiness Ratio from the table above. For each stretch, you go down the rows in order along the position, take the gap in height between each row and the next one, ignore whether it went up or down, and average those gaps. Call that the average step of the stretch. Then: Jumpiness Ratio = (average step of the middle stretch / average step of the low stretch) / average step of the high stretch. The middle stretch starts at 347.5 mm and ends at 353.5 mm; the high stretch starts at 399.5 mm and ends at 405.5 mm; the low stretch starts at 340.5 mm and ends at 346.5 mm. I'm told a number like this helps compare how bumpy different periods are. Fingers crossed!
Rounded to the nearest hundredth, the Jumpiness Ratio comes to 0.29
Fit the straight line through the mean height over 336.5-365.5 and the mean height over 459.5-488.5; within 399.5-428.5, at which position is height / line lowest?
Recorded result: 414.0 mm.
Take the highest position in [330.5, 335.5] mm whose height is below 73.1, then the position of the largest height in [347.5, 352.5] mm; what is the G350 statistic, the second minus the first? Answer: 16 mm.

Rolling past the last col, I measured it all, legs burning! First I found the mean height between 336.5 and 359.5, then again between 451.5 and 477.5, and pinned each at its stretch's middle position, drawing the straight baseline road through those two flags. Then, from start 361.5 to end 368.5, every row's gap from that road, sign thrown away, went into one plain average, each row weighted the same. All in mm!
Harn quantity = 7.2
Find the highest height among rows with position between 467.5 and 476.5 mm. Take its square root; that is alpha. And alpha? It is 8.76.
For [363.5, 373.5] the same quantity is 8.77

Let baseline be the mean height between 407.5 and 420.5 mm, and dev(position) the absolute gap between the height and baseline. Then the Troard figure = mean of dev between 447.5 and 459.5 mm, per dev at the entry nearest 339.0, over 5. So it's 0.02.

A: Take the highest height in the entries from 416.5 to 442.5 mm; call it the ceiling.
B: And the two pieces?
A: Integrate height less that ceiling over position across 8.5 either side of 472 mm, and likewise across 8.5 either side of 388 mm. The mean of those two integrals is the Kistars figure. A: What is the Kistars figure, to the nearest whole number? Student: -36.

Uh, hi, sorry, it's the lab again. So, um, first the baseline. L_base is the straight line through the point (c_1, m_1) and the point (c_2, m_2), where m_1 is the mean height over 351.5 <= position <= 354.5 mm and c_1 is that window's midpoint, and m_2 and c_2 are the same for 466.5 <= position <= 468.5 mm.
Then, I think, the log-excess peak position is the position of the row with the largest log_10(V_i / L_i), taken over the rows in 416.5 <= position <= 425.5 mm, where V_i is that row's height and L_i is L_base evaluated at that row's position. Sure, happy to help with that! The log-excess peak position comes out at 421.0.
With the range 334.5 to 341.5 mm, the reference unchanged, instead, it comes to 341.0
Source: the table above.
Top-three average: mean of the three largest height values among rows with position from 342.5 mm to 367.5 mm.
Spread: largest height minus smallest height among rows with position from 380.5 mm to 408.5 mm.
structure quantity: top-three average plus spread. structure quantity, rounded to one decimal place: 85.5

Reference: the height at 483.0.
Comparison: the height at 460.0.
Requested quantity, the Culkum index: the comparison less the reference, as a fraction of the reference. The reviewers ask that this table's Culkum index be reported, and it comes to -0.017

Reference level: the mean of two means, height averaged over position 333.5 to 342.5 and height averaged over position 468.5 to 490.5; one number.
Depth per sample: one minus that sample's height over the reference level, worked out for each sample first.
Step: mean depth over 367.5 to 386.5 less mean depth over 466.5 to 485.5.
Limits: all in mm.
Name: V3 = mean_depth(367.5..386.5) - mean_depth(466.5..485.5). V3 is -0.023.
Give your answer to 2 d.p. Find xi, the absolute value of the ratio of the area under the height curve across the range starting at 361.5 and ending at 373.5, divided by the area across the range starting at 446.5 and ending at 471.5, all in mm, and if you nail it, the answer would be 0.50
